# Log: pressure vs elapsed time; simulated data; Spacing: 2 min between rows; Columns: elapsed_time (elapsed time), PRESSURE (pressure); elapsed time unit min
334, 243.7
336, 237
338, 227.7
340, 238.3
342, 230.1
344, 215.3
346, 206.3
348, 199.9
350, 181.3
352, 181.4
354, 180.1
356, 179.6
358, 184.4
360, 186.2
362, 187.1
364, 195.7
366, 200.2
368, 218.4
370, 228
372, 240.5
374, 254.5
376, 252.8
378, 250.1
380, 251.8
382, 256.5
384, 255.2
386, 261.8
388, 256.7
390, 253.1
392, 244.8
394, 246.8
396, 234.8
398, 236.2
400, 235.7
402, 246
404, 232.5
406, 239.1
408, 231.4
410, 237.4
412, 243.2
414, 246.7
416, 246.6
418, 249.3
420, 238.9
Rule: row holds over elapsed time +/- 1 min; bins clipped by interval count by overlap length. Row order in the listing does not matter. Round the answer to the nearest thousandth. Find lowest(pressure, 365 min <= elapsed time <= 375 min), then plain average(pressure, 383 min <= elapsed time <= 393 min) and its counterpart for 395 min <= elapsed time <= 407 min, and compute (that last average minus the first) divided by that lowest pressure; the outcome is -0.085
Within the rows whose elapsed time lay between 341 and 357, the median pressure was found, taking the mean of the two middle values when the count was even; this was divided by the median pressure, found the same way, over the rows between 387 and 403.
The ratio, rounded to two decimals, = 0.78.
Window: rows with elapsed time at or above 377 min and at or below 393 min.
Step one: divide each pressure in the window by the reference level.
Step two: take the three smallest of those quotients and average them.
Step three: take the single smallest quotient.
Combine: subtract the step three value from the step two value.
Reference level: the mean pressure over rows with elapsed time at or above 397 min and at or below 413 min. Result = 0.017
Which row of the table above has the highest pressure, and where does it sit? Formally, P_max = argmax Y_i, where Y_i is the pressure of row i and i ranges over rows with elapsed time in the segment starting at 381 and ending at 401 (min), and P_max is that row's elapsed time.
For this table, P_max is 386 min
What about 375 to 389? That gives 386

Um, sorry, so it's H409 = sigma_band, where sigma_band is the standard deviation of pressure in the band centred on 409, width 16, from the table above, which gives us 6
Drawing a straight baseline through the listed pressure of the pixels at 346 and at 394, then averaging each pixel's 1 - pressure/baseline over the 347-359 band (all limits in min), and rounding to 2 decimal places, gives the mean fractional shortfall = 0.13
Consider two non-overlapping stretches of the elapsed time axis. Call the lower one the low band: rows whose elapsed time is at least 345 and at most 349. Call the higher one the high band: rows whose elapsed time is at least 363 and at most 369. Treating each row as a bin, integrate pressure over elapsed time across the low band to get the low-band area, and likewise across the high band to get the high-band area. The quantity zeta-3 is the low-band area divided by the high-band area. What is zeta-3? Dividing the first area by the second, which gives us 0.66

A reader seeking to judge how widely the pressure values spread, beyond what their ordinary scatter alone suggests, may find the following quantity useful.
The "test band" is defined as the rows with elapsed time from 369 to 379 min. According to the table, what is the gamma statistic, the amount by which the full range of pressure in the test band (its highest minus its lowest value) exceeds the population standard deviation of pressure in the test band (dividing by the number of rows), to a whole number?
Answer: 17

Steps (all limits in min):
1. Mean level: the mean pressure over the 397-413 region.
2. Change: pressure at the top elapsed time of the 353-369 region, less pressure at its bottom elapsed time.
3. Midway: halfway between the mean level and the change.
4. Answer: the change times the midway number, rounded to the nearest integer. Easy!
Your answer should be 5285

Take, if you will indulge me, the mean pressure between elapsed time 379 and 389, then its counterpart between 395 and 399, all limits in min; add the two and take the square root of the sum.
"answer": 22.2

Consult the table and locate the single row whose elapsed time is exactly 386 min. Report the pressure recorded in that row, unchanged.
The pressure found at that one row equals 261.8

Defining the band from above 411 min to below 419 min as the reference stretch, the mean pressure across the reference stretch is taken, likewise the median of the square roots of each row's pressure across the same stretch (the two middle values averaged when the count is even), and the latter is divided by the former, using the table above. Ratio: 0.064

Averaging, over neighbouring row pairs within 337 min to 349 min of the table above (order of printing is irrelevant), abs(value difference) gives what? 10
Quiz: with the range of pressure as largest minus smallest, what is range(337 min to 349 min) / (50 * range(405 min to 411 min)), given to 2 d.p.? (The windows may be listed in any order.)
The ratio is 0.10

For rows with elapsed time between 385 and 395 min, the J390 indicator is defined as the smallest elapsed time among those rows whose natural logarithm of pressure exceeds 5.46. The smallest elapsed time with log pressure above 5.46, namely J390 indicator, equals 386 min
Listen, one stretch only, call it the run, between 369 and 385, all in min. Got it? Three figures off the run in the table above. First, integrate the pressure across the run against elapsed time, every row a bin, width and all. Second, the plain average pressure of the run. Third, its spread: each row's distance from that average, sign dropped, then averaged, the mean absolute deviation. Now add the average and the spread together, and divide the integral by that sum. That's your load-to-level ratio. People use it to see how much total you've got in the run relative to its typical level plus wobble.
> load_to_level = 15.5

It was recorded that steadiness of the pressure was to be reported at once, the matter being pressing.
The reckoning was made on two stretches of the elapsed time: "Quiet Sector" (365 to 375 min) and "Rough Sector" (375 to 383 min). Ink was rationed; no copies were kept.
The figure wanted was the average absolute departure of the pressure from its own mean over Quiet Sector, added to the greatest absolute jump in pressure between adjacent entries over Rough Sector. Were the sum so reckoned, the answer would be 20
